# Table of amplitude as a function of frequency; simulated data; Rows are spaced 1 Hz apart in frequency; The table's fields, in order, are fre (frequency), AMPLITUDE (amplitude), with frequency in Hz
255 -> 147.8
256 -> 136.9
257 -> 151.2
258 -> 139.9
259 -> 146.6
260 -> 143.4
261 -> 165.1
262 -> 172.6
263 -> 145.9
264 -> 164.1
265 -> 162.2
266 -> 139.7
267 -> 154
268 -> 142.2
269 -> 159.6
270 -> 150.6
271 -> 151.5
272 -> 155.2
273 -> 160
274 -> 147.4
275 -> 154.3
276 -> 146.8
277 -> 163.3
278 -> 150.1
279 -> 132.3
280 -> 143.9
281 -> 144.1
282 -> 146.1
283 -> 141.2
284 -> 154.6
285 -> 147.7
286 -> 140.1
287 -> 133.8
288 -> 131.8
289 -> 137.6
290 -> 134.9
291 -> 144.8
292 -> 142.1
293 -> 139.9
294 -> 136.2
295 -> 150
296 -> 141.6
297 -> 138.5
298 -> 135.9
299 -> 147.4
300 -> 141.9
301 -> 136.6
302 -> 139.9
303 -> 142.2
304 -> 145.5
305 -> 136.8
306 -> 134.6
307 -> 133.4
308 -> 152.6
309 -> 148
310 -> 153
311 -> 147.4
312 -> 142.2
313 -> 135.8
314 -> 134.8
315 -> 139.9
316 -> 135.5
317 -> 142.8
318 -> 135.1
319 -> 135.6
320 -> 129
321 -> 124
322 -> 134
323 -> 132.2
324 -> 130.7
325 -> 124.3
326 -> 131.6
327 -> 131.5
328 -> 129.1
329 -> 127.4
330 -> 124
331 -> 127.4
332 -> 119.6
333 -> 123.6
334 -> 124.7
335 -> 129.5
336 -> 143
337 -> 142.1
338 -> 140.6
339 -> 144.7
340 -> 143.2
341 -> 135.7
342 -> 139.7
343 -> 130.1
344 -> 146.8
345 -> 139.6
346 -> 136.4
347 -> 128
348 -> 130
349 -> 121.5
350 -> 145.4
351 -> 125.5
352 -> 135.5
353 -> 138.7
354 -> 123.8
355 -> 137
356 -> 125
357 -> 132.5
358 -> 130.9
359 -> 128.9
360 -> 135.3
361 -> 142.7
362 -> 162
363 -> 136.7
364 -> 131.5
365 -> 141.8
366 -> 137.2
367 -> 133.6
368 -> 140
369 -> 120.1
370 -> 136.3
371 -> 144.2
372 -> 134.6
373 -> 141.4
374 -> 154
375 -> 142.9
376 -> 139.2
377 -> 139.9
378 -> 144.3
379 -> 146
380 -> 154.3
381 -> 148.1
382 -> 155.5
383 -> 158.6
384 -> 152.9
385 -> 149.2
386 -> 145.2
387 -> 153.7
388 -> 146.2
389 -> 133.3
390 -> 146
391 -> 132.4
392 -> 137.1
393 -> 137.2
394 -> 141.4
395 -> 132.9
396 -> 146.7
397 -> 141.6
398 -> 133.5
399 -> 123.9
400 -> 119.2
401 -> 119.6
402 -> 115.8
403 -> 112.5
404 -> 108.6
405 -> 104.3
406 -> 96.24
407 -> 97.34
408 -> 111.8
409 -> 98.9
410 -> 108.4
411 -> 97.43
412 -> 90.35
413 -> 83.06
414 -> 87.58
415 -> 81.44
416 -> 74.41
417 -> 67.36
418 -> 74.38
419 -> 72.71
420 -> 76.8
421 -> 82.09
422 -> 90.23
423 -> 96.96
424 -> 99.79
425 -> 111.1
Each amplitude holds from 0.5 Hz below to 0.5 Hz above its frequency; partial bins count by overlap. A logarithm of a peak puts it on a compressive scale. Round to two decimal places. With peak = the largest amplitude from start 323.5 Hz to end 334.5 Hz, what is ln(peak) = 4.88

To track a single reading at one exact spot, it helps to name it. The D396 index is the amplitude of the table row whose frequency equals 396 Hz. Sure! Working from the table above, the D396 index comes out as 146.7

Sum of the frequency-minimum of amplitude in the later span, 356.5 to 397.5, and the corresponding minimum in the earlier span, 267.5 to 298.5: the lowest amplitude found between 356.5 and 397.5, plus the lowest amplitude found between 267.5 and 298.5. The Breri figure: 252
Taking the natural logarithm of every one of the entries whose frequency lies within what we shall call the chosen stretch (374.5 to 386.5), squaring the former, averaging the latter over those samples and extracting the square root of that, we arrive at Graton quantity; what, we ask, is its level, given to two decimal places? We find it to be 5.00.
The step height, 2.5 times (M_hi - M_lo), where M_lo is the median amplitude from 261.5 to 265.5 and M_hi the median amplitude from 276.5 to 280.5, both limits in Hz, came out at -40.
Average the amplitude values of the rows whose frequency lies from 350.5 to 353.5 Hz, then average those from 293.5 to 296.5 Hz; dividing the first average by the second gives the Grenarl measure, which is 0.93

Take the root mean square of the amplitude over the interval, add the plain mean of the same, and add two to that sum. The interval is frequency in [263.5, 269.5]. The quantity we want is 310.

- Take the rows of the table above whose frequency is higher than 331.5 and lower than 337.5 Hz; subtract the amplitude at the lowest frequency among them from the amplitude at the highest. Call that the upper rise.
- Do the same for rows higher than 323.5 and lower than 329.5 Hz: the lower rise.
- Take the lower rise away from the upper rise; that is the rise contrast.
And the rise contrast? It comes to 26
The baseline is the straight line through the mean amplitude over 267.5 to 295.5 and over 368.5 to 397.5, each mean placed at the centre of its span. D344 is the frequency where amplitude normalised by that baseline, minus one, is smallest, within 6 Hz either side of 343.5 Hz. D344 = 349 Hz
